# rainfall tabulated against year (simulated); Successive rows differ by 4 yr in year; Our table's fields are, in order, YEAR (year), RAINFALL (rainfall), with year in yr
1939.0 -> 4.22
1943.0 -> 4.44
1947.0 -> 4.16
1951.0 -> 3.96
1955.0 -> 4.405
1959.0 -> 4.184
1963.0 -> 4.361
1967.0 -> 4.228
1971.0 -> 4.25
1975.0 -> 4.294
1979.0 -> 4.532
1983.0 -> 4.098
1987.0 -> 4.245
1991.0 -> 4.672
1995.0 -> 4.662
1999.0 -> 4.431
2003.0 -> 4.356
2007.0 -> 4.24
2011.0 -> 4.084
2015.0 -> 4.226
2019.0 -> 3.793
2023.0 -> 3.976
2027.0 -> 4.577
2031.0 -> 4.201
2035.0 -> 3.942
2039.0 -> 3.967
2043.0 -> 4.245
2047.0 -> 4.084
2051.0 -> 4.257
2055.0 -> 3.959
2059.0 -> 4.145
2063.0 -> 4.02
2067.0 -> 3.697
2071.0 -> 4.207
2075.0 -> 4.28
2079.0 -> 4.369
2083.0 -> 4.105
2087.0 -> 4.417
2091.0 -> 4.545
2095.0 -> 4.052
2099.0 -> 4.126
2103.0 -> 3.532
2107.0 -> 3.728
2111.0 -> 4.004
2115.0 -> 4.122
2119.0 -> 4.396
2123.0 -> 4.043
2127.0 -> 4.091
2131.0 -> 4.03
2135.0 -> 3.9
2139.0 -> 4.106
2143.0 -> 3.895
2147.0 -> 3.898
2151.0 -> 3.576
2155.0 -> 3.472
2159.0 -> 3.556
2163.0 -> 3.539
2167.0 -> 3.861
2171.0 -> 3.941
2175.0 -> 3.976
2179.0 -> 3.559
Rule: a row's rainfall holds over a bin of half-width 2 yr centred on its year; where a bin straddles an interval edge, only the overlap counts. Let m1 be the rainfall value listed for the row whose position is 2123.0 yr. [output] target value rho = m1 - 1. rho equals 3.0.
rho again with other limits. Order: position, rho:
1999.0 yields 3.4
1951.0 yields 3.0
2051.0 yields 3.3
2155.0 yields 2.5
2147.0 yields 2.9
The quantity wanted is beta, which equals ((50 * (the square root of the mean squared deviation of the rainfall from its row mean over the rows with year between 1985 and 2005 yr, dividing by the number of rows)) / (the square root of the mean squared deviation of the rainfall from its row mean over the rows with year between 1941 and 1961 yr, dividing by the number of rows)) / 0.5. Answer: 96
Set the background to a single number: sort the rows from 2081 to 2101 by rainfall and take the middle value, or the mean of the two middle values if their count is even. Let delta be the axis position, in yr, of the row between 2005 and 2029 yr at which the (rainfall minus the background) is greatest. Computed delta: 2027.0 yr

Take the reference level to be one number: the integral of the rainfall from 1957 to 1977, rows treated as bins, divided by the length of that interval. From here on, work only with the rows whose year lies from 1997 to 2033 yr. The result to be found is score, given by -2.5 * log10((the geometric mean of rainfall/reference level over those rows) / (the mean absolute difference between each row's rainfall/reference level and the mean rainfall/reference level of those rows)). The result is -3.46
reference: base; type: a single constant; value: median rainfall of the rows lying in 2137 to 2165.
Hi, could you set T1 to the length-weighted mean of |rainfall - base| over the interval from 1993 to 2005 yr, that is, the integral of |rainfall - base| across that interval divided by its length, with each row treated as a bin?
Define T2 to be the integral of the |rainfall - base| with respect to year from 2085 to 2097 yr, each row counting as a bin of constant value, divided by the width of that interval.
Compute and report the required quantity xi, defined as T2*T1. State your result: 0.69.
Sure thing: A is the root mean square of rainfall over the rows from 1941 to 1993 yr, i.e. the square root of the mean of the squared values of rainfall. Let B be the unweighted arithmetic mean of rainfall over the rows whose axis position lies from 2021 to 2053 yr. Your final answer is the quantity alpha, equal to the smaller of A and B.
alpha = 4.16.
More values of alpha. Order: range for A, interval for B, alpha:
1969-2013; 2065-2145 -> 4.08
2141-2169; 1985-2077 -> 3.69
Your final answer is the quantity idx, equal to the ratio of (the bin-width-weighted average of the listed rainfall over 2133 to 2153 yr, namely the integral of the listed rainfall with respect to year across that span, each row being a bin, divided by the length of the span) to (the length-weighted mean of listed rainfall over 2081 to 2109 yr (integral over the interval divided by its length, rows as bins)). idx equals 0.95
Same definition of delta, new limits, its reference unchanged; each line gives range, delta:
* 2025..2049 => 2027.0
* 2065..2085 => 2079.0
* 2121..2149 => 2139.0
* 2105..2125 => 2119.0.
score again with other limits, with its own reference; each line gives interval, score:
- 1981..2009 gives -3.51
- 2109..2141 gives -4.12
